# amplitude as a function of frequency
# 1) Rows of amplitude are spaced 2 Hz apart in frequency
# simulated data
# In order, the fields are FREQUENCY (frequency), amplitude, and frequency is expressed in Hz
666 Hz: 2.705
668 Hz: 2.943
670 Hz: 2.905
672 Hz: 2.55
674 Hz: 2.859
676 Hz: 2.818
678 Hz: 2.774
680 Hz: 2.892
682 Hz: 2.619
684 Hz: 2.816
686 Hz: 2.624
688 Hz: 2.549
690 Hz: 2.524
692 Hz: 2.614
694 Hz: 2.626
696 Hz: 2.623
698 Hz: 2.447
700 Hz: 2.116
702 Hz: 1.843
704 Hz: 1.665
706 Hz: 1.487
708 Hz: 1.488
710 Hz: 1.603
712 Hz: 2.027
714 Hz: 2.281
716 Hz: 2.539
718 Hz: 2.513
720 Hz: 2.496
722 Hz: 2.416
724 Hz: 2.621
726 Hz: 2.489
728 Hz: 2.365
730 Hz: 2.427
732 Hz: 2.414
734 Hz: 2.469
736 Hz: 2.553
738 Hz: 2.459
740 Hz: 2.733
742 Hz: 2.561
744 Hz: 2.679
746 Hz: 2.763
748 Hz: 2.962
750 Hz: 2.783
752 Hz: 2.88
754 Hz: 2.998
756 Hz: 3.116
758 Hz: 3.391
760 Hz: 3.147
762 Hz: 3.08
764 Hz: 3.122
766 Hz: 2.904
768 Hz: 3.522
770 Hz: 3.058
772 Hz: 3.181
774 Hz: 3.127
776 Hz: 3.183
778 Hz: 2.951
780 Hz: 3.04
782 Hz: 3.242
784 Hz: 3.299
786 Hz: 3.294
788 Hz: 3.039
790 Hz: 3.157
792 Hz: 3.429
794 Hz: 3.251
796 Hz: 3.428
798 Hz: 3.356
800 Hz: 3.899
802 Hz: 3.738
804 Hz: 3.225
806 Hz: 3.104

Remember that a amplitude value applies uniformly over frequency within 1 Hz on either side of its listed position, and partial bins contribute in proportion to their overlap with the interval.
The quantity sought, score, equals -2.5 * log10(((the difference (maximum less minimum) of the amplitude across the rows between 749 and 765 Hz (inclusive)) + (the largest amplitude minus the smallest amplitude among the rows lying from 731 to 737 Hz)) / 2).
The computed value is 1.07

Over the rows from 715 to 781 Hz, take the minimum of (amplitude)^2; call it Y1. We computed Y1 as 5.6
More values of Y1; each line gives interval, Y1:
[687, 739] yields 2.2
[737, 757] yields 6.0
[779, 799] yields 9.2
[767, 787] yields 8.7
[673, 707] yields 2.2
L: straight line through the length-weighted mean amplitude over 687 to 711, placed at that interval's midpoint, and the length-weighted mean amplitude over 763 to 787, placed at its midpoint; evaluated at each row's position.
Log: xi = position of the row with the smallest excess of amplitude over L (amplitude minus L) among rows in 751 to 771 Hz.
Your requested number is 766 Hz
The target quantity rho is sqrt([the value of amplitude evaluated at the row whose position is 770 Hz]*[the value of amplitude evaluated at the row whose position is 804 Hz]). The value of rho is 3.14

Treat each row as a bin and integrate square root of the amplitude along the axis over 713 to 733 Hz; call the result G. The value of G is 31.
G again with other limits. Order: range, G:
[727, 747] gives 32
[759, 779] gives 35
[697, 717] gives 28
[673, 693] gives 33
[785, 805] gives 37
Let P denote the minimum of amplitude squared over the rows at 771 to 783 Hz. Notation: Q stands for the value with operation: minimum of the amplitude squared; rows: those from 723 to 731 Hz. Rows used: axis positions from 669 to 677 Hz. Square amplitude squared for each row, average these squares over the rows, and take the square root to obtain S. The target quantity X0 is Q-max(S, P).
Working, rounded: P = 8.71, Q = 5.6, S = 7.80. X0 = -3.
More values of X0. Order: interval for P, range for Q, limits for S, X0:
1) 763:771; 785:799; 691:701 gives 1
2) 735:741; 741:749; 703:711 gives 1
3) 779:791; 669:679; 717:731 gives -3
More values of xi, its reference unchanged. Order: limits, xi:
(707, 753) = 708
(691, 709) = 708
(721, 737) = 732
